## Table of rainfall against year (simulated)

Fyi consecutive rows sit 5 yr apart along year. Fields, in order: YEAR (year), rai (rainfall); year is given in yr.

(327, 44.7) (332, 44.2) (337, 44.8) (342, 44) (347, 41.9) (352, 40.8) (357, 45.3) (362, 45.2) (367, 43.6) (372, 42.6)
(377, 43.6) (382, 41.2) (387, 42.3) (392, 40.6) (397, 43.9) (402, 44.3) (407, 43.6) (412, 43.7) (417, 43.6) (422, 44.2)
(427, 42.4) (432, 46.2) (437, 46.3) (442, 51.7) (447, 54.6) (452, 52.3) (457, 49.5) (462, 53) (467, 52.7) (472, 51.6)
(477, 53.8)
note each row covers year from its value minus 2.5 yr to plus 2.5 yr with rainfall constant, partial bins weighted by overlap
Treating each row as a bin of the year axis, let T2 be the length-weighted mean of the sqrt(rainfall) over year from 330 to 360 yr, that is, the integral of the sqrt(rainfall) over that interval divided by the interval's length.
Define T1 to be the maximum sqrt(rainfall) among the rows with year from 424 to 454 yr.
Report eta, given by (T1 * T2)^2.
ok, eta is 2375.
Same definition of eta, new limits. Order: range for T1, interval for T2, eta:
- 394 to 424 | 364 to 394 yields 1878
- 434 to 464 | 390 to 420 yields 2366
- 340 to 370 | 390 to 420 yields 1963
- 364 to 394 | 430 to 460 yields 2187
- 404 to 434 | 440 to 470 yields 2416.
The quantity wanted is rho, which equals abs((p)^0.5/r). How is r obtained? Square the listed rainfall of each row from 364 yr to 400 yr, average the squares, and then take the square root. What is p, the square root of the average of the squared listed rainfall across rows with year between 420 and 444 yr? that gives 0.160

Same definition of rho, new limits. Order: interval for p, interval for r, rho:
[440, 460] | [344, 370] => 0.166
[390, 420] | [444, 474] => 0.126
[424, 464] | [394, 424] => 0.161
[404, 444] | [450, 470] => 0.130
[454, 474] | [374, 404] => 0.169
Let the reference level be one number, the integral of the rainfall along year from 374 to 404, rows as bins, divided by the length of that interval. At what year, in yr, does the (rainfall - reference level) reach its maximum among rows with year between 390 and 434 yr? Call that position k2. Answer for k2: 432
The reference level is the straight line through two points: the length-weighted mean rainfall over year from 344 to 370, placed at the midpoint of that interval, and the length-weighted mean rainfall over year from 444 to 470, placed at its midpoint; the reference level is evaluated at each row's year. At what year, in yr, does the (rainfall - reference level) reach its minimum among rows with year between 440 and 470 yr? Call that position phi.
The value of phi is 457 yr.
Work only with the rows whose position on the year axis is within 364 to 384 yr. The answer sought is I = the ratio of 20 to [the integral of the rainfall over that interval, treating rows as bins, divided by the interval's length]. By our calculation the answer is 0.467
